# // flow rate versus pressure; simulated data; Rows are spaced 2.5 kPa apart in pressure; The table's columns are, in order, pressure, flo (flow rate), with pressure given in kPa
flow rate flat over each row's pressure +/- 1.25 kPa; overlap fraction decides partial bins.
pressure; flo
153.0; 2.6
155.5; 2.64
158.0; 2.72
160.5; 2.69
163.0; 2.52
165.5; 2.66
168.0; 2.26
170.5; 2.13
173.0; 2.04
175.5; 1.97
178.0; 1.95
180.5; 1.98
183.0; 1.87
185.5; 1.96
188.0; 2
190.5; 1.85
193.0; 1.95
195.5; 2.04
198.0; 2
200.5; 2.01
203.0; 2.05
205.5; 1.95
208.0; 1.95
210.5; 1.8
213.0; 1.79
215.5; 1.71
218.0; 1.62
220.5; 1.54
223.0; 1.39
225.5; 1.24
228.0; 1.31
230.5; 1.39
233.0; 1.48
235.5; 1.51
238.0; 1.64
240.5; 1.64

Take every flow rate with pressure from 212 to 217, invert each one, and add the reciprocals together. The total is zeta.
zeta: 1.1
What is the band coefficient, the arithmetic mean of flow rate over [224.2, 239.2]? 1.4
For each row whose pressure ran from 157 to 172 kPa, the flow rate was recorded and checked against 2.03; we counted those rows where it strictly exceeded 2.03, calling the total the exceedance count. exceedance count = 6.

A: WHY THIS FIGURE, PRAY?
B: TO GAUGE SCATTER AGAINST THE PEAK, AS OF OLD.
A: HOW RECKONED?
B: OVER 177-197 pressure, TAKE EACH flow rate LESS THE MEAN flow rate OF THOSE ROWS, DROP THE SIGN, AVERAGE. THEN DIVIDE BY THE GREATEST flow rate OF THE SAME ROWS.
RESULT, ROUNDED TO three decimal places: 0.022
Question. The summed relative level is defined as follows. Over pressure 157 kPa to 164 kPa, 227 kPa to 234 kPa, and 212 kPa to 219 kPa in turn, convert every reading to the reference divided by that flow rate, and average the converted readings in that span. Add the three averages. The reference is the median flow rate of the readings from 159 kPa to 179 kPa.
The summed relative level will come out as 3.70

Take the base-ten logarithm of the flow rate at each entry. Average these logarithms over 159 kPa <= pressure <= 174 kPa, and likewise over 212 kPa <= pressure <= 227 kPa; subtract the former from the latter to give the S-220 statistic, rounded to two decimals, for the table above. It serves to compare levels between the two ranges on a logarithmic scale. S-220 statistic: -0.19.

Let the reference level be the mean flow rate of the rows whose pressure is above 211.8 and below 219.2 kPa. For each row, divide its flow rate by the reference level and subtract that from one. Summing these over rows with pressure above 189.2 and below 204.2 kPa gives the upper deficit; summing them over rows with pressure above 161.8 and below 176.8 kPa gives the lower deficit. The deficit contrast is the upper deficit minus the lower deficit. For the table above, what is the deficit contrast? 1.0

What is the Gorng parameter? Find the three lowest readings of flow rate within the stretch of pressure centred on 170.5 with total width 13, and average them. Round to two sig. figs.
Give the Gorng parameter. 2.0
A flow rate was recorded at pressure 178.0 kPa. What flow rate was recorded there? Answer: 1.95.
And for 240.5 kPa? 1.64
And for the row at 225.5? 1.24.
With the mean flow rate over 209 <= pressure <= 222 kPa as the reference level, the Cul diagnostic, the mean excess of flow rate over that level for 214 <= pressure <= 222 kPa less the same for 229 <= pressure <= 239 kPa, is 0.12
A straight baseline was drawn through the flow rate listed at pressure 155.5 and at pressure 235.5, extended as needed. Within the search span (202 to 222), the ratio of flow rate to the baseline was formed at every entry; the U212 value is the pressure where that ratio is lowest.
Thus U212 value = 220.5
